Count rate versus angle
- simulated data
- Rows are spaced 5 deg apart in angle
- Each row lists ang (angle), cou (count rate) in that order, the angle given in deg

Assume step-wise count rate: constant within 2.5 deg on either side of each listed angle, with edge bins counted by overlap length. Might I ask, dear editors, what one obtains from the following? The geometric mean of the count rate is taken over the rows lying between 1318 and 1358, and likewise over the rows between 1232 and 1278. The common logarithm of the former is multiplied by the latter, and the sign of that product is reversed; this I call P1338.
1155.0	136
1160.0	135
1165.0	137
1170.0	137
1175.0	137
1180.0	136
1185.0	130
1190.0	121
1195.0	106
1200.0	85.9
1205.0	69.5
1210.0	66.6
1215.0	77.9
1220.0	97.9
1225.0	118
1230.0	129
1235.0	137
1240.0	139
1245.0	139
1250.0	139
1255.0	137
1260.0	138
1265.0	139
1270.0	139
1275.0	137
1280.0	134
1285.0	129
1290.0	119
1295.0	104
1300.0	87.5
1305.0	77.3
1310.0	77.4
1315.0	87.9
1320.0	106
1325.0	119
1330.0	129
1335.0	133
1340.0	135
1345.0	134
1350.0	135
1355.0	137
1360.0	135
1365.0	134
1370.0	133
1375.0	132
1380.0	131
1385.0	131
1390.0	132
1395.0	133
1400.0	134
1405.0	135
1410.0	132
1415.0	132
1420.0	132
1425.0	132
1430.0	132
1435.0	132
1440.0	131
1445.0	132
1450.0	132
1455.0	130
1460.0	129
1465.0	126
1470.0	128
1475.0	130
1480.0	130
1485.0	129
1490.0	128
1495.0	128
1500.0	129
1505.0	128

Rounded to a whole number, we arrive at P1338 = -291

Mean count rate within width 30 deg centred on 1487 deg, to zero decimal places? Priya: 129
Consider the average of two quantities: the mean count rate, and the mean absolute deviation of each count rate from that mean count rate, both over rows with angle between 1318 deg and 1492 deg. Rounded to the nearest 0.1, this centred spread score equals 66.9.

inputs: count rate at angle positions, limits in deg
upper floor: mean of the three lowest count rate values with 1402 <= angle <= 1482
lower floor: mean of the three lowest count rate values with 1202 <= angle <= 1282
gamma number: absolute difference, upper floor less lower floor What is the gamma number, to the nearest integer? 56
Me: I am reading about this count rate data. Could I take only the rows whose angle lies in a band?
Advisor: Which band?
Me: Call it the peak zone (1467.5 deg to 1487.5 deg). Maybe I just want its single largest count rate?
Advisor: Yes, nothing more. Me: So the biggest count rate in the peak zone 130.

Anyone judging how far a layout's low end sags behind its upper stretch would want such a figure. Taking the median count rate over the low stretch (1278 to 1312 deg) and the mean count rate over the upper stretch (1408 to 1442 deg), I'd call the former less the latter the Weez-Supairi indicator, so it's -28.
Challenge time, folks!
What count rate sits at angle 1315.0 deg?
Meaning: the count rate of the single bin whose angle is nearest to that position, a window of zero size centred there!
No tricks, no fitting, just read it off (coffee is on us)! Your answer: 87.9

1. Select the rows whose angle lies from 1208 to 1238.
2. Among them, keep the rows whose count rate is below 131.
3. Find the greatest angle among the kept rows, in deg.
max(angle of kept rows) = 1230.0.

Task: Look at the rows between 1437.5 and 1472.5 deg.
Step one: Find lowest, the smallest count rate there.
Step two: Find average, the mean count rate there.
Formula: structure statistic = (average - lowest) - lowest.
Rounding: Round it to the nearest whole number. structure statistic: -122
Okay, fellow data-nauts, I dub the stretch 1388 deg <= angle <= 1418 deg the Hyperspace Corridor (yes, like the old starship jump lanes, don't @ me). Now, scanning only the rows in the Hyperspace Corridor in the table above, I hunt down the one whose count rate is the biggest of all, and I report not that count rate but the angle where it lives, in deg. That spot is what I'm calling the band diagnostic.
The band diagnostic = 1405.0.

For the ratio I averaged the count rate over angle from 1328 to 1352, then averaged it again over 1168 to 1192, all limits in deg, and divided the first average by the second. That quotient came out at 1.01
